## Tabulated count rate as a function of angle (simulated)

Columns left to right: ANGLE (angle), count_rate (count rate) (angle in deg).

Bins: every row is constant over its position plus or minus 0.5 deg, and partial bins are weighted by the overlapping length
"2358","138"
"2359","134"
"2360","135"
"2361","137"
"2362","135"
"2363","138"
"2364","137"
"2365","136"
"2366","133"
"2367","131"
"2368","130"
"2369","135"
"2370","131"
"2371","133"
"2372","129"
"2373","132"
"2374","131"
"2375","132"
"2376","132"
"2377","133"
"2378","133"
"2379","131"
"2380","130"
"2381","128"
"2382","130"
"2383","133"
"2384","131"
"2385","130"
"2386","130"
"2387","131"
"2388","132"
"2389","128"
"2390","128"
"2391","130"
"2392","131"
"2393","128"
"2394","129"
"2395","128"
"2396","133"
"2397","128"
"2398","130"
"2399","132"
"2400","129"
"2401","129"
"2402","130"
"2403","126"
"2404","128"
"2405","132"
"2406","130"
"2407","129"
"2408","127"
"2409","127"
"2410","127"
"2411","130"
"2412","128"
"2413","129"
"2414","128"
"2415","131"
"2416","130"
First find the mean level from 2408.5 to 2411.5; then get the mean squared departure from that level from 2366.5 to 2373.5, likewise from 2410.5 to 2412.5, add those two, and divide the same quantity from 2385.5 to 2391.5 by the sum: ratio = 0.3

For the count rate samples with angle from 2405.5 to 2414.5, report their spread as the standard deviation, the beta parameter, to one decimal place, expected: 1.2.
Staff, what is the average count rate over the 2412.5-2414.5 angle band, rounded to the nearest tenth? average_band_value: 128.5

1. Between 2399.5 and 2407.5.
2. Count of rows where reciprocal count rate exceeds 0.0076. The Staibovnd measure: 7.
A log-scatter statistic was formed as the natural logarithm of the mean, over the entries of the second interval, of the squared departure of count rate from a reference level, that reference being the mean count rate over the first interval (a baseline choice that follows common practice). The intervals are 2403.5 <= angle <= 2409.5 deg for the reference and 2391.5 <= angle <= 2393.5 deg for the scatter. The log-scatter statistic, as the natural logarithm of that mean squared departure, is 1.0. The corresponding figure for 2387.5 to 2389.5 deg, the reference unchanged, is 1.7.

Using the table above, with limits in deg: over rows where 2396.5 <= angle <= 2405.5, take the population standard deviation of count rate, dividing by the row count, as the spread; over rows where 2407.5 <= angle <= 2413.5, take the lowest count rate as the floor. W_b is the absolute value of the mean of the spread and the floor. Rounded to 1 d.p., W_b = 64.4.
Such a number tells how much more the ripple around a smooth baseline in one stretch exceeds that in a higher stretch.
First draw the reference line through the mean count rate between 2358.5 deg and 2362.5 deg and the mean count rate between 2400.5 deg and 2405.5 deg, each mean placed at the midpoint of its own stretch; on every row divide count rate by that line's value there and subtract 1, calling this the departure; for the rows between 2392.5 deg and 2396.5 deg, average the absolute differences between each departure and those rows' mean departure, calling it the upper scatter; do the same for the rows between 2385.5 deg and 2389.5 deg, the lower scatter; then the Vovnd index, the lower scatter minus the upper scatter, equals -0.0048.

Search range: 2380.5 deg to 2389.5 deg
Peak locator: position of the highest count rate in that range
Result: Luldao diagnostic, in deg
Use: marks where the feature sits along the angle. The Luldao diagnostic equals 2383 deg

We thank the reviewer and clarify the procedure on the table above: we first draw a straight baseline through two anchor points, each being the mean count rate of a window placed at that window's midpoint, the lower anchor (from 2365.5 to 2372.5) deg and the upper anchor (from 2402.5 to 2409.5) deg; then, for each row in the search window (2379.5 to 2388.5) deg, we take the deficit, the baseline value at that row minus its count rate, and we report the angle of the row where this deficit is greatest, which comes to 2381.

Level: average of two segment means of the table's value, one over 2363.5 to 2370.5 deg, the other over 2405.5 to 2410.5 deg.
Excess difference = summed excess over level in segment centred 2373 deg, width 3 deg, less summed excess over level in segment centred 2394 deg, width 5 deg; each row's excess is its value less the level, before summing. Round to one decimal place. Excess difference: 4.3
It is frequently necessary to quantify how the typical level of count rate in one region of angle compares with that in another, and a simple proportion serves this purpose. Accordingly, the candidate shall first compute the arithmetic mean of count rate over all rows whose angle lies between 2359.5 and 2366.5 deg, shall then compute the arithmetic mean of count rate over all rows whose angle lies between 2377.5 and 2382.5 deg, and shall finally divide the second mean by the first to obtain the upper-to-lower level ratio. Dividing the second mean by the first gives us 0.960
